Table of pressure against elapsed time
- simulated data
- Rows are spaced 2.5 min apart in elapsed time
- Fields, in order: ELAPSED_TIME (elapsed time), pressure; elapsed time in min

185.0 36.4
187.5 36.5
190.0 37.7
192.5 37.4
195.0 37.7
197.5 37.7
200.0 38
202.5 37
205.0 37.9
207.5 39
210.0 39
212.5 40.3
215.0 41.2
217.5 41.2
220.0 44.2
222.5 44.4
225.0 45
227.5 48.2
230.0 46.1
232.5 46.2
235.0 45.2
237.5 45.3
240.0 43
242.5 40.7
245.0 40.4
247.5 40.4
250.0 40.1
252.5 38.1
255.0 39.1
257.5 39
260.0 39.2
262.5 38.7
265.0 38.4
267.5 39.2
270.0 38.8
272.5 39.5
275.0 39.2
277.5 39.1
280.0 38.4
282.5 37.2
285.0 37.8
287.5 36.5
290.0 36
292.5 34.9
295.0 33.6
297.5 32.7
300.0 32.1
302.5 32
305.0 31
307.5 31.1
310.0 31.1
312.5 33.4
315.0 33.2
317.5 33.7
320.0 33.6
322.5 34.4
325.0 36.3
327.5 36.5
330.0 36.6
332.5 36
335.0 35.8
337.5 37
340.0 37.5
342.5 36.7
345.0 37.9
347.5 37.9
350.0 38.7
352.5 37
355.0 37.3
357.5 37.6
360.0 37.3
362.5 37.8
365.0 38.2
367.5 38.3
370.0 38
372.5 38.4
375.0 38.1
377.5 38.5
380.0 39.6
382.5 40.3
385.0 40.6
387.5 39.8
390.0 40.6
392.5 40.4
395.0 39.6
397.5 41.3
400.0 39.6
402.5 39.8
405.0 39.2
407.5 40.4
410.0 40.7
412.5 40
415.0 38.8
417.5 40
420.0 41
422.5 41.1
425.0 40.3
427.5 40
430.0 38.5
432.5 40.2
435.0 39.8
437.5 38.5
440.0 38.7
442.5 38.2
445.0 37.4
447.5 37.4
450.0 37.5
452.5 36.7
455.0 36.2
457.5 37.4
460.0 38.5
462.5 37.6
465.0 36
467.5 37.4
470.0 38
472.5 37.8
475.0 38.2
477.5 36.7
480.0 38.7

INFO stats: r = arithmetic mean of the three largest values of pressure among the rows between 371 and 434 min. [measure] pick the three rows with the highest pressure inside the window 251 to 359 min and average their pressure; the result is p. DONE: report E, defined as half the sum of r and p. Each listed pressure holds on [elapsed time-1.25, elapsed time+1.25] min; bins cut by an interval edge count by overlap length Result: 40.2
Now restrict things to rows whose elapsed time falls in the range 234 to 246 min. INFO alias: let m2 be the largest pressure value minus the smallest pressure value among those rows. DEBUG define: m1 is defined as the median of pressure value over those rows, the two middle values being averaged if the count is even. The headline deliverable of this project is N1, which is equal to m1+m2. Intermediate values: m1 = 43.0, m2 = 4.9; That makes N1 47.9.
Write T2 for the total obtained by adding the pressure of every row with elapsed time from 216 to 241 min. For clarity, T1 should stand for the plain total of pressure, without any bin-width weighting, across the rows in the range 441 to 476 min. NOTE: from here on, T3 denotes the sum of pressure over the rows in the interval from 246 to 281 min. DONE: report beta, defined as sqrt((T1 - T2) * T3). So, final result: 203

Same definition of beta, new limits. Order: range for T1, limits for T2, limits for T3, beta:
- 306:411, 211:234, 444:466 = 628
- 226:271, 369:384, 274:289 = 342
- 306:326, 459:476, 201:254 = 54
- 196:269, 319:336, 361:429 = 1005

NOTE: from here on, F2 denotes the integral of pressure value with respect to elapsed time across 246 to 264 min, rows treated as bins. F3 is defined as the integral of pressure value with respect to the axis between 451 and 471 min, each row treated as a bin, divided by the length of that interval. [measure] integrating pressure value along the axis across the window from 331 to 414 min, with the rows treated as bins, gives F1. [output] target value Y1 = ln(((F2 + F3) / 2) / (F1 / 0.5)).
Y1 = -2.8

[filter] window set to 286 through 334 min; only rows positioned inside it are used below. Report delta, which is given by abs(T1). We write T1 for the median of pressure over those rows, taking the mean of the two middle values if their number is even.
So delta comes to 33.6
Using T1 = 33.6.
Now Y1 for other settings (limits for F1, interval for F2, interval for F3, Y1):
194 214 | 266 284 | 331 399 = -1.4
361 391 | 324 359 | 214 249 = -1.2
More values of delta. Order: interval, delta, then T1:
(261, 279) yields 39.1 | 39.1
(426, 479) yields 37.8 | 37.8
